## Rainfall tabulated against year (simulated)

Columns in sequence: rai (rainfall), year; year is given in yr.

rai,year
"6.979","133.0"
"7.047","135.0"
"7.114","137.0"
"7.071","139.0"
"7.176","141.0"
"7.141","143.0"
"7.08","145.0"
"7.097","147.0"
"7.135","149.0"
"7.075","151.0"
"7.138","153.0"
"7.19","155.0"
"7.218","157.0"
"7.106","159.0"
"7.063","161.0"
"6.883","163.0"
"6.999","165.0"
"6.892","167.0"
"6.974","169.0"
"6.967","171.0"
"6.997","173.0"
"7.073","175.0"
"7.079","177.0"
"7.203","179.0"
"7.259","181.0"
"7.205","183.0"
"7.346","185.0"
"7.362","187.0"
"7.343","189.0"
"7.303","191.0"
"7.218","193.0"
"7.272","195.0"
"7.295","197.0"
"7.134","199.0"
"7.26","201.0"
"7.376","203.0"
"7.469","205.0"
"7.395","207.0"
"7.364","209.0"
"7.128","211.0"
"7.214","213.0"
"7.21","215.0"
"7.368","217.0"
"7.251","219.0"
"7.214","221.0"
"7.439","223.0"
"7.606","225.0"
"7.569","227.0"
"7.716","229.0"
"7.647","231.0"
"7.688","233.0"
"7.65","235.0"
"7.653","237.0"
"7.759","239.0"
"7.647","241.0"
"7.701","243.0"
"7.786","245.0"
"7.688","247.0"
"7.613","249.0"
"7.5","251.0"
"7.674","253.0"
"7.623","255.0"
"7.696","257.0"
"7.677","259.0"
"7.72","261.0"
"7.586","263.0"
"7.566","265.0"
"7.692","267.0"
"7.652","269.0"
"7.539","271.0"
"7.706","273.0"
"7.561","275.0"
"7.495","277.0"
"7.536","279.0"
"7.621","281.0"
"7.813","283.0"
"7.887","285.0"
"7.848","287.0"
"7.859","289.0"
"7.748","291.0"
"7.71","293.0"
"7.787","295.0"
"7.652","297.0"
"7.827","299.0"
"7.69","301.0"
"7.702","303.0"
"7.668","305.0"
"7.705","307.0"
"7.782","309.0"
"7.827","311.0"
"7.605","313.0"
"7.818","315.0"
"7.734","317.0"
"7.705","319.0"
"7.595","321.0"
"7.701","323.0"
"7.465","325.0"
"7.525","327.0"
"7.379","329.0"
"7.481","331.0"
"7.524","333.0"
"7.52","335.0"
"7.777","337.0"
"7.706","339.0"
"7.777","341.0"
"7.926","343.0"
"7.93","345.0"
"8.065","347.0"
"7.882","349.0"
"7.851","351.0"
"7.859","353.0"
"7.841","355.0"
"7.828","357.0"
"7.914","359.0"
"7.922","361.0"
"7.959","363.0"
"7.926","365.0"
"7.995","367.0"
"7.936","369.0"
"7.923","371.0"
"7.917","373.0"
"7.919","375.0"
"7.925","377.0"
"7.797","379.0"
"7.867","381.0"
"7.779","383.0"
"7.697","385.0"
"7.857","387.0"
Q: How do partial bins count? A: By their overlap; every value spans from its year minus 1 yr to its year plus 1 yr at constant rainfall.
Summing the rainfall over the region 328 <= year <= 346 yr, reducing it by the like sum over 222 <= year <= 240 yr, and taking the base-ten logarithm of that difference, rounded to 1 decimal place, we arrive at -0.5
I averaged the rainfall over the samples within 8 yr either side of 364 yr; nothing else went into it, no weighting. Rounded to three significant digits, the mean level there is 7.93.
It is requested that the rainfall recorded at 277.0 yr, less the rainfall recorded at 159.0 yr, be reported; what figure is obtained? 0.39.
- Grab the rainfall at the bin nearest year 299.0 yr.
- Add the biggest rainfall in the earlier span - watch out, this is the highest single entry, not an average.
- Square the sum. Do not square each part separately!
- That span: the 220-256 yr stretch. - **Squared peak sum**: 244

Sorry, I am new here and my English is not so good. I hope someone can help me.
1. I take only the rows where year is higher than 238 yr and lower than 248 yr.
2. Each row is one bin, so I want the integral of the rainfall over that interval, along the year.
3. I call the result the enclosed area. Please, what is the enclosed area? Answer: 77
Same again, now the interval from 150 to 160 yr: 71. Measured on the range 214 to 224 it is 73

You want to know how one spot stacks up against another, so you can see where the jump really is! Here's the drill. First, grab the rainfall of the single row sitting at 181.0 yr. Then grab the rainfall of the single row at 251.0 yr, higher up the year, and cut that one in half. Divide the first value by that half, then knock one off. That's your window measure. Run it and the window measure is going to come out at 0.94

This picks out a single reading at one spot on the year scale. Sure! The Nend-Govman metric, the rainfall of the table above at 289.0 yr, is 7.859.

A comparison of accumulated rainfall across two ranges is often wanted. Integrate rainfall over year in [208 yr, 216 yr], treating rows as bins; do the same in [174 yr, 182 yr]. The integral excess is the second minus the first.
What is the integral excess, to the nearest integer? -1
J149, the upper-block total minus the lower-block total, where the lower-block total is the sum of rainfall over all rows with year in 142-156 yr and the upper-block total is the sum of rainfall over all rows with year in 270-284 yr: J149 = 3.4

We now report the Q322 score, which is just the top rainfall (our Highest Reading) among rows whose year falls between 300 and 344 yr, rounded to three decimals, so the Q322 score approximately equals 7.926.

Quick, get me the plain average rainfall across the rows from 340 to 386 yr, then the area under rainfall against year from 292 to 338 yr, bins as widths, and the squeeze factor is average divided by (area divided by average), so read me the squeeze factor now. 0.177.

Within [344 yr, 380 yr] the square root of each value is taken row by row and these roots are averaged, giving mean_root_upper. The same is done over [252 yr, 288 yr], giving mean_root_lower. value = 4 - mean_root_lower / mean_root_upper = 3.02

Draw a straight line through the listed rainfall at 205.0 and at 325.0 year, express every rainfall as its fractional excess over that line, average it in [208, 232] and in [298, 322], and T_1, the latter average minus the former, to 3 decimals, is 0.044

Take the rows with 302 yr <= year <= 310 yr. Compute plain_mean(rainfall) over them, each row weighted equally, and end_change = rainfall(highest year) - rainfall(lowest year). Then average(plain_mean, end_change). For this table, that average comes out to 3.90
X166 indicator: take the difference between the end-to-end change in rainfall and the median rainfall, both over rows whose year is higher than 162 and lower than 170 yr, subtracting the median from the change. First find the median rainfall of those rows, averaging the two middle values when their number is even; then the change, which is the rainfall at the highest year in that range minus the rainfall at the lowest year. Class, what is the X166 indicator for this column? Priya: -6.8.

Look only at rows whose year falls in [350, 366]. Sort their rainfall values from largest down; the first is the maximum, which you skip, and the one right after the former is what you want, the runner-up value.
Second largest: 7.926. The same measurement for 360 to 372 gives 7.959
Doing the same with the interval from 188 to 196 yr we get 7.303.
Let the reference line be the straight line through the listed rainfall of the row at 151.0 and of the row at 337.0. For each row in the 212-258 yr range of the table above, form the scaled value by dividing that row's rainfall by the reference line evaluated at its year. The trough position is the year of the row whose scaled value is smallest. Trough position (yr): 221.0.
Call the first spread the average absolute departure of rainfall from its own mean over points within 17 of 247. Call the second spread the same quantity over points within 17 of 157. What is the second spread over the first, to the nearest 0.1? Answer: 1.7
